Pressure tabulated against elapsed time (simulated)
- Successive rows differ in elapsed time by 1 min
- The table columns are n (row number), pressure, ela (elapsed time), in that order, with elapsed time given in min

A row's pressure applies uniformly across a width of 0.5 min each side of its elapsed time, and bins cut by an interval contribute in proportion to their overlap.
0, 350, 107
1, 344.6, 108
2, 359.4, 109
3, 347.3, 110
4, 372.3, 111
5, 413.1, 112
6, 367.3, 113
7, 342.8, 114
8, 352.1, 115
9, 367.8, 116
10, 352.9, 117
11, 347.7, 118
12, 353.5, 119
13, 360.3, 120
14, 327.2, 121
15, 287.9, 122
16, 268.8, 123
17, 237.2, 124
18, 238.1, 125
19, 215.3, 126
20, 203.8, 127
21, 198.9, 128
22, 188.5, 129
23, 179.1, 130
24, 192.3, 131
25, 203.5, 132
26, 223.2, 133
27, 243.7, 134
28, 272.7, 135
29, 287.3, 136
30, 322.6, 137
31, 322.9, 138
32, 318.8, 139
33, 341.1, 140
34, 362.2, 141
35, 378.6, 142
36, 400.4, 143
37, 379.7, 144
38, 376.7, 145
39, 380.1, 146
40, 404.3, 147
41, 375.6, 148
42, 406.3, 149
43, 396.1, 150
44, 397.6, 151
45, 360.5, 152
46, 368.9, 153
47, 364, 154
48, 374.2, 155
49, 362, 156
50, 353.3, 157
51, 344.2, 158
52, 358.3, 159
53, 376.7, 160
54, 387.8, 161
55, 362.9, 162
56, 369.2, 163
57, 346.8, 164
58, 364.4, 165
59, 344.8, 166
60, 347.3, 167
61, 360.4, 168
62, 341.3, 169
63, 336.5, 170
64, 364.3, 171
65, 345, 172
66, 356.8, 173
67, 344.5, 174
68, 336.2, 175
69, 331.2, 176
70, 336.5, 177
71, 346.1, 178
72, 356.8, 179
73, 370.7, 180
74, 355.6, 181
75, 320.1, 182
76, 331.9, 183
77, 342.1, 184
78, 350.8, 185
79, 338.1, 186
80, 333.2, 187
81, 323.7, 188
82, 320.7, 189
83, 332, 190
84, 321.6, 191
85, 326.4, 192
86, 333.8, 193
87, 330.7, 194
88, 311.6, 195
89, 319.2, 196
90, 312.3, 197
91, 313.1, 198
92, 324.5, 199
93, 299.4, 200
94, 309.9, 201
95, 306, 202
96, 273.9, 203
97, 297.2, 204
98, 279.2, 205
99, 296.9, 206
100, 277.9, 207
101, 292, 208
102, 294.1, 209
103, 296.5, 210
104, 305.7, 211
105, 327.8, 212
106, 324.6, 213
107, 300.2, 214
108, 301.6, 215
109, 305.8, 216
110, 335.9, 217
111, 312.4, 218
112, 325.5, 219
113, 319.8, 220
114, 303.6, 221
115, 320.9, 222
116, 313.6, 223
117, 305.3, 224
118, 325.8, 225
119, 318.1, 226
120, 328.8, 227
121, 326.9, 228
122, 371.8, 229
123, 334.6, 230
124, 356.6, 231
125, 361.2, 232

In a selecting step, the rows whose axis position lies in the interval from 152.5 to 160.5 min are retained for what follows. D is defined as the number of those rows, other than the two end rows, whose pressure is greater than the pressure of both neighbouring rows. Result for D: 1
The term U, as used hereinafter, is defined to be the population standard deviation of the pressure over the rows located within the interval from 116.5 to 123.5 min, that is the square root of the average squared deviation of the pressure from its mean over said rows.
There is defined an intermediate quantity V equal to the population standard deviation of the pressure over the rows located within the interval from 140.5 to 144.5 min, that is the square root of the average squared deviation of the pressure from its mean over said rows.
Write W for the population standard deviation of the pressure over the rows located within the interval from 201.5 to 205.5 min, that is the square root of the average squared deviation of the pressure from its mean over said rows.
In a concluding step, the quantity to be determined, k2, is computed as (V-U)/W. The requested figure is -1.52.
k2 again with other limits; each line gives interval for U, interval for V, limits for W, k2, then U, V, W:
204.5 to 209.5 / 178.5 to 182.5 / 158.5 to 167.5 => 0.79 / 7.9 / 19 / 13.7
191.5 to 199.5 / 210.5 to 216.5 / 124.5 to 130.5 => 0.15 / 8.1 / 11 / 19.0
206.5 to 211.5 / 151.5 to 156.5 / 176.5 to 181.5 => -0.35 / 9.0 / 5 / 11.4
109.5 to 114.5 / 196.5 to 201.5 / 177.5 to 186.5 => -1.20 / 25.0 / 8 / 14.1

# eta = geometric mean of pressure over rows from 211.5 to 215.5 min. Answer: 313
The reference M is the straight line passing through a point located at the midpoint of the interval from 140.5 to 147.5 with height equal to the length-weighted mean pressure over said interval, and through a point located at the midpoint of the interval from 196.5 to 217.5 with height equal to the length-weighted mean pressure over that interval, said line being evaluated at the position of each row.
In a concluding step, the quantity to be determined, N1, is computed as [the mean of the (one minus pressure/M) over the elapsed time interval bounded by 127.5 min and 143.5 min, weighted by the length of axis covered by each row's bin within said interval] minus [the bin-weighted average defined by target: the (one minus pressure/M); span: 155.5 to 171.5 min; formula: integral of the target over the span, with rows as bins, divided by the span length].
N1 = 0.29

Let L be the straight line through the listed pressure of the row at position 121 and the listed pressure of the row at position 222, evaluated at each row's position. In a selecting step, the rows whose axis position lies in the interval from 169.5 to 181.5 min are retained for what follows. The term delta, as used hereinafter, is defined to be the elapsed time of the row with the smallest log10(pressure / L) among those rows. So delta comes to 176 min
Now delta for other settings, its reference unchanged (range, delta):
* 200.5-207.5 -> 203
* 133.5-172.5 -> 134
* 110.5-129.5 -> 129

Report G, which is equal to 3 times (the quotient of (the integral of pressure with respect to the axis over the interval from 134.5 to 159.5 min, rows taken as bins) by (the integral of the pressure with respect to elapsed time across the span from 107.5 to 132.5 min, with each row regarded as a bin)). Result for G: 3.6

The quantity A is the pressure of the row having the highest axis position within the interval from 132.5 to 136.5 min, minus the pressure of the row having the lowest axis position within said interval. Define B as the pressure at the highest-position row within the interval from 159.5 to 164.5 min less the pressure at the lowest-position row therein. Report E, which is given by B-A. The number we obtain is -94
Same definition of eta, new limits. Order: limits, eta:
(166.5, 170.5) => 346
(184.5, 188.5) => 336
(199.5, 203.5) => 297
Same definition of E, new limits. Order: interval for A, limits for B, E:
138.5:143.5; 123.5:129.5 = -130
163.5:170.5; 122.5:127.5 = -55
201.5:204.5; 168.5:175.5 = 4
